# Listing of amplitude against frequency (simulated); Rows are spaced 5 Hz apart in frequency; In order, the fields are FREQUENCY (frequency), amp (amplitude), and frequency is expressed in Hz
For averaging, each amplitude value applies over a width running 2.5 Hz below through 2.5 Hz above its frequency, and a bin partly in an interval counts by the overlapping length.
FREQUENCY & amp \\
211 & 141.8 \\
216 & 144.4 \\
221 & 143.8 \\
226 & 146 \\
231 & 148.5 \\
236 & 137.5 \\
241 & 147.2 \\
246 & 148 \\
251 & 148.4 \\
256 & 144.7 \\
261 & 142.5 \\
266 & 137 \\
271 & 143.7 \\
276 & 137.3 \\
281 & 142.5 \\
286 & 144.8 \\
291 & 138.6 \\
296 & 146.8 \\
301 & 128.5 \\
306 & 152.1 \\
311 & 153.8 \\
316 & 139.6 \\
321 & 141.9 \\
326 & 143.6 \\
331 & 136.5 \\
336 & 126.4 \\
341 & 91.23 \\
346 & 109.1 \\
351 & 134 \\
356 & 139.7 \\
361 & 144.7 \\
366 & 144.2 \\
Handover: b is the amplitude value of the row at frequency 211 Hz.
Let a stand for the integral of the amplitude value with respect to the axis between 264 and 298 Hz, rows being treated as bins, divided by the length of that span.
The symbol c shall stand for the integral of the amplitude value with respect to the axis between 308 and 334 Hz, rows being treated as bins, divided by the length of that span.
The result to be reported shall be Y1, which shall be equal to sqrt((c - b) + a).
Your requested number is 11.9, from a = 142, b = 141.8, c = 143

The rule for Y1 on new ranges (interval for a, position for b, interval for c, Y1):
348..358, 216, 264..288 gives 11.5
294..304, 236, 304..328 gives 12.1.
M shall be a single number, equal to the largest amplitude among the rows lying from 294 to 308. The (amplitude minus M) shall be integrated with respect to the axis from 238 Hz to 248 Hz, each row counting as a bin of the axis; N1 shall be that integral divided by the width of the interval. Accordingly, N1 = -5.0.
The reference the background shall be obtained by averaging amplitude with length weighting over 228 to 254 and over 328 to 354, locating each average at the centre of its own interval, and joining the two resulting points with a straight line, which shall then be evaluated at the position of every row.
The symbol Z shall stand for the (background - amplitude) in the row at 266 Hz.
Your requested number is 2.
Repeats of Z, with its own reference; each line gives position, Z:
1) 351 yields -16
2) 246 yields -3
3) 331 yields -14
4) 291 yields -6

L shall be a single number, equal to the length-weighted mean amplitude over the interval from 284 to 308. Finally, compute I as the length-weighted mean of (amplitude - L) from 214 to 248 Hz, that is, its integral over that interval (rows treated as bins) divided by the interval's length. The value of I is 3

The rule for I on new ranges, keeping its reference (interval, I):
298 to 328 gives 1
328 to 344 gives -23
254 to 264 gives 1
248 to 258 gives 5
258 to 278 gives -2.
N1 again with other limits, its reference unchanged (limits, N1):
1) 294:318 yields -7.9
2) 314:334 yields -12.0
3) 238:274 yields -7.8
